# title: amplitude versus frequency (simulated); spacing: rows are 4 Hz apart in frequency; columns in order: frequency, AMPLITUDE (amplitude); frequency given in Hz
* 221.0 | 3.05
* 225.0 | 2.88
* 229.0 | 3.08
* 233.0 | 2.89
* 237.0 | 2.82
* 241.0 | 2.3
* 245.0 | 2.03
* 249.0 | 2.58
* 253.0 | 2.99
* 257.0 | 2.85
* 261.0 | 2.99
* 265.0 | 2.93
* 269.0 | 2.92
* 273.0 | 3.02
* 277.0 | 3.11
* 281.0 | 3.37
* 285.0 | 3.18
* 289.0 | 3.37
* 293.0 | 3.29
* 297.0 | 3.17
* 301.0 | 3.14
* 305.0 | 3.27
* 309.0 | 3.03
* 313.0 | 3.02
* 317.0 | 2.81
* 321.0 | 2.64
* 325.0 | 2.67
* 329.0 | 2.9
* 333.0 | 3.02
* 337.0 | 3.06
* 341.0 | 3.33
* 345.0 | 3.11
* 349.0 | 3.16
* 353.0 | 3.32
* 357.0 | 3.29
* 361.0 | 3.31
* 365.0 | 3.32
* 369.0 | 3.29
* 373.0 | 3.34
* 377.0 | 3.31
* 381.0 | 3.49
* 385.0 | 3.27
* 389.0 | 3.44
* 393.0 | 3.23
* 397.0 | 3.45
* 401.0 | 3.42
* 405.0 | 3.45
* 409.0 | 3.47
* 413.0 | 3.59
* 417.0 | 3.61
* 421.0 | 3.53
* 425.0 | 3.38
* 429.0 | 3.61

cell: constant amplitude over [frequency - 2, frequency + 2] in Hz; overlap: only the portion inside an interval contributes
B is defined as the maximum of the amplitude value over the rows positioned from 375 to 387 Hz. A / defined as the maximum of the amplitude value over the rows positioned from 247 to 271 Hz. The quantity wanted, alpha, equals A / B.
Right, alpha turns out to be 0.86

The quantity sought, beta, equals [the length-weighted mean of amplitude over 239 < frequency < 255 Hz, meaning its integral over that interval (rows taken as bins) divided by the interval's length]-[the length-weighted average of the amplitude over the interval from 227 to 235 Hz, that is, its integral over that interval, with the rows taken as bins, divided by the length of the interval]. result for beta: -0.5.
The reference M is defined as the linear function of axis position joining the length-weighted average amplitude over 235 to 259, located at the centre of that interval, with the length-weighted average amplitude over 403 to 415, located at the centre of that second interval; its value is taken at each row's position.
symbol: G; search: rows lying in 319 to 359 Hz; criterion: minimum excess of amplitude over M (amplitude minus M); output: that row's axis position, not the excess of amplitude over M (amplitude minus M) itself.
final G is 321.0 Hz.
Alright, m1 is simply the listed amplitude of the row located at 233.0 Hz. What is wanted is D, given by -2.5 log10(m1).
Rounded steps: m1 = 2.89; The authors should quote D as -1.15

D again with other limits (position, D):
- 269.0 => -1.16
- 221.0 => -1.21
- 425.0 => -1.32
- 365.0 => -1.30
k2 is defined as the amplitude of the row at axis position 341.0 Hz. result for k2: 3.33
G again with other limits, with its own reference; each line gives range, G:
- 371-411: 393.0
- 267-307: 269.0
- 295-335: 321.0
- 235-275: 245.0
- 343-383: 345.0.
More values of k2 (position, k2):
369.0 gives 3.29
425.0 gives 3.38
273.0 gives 3.02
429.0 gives 3.61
